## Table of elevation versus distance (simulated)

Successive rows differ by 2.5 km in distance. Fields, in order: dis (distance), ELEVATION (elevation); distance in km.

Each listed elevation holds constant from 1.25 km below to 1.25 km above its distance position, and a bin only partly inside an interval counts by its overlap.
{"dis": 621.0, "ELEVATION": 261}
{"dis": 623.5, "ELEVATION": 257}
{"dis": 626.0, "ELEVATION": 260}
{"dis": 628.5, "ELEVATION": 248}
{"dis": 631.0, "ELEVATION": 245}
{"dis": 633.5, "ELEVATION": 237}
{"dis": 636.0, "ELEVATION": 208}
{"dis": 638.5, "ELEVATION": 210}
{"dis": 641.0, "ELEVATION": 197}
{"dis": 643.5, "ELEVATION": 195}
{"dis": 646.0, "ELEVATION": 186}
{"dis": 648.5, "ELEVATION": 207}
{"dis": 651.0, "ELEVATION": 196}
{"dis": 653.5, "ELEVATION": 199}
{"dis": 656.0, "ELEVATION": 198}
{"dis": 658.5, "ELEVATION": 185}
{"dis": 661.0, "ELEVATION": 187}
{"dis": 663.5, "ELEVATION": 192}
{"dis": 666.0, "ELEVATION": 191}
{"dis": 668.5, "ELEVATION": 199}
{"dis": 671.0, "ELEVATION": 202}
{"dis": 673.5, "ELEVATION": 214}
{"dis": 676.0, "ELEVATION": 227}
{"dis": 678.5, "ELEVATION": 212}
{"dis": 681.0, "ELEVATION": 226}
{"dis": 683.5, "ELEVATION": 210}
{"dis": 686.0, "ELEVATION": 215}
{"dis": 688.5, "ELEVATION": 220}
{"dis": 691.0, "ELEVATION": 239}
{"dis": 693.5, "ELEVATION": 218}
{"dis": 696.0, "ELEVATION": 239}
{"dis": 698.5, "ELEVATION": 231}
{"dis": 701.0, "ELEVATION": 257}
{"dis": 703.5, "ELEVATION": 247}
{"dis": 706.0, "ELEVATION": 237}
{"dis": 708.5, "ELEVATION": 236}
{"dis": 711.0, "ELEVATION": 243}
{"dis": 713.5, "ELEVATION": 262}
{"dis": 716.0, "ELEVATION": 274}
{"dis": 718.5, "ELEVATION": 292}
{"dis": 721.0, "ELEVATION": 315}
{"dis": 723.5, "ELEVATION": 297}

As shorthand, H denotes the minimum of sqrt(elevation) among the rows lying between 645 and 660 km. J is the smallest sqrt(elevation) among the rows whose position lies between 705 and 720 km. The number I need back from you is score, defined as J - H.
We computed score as 1.8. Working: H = 13.6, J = 15.4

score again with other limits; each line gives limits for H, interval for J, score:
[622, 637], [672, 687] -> 0.1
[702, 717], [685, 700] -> -0.7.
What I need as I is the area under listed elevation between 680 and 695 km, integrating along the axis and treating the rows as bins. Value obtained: 3323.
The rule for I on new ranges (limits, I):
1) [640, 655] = 2950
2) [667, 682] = 3191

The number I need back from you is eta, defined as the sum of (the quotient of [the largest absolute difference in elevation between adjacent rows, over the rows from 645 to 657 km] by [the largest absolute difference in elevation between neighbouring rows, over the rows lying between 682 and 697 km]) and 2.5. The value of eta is 3.50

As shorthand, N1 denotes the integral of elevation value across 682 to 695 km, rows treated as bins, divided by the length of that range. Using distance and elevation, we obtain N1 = 221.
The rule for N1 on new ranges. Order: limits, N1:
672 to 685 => 217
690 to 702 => 236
